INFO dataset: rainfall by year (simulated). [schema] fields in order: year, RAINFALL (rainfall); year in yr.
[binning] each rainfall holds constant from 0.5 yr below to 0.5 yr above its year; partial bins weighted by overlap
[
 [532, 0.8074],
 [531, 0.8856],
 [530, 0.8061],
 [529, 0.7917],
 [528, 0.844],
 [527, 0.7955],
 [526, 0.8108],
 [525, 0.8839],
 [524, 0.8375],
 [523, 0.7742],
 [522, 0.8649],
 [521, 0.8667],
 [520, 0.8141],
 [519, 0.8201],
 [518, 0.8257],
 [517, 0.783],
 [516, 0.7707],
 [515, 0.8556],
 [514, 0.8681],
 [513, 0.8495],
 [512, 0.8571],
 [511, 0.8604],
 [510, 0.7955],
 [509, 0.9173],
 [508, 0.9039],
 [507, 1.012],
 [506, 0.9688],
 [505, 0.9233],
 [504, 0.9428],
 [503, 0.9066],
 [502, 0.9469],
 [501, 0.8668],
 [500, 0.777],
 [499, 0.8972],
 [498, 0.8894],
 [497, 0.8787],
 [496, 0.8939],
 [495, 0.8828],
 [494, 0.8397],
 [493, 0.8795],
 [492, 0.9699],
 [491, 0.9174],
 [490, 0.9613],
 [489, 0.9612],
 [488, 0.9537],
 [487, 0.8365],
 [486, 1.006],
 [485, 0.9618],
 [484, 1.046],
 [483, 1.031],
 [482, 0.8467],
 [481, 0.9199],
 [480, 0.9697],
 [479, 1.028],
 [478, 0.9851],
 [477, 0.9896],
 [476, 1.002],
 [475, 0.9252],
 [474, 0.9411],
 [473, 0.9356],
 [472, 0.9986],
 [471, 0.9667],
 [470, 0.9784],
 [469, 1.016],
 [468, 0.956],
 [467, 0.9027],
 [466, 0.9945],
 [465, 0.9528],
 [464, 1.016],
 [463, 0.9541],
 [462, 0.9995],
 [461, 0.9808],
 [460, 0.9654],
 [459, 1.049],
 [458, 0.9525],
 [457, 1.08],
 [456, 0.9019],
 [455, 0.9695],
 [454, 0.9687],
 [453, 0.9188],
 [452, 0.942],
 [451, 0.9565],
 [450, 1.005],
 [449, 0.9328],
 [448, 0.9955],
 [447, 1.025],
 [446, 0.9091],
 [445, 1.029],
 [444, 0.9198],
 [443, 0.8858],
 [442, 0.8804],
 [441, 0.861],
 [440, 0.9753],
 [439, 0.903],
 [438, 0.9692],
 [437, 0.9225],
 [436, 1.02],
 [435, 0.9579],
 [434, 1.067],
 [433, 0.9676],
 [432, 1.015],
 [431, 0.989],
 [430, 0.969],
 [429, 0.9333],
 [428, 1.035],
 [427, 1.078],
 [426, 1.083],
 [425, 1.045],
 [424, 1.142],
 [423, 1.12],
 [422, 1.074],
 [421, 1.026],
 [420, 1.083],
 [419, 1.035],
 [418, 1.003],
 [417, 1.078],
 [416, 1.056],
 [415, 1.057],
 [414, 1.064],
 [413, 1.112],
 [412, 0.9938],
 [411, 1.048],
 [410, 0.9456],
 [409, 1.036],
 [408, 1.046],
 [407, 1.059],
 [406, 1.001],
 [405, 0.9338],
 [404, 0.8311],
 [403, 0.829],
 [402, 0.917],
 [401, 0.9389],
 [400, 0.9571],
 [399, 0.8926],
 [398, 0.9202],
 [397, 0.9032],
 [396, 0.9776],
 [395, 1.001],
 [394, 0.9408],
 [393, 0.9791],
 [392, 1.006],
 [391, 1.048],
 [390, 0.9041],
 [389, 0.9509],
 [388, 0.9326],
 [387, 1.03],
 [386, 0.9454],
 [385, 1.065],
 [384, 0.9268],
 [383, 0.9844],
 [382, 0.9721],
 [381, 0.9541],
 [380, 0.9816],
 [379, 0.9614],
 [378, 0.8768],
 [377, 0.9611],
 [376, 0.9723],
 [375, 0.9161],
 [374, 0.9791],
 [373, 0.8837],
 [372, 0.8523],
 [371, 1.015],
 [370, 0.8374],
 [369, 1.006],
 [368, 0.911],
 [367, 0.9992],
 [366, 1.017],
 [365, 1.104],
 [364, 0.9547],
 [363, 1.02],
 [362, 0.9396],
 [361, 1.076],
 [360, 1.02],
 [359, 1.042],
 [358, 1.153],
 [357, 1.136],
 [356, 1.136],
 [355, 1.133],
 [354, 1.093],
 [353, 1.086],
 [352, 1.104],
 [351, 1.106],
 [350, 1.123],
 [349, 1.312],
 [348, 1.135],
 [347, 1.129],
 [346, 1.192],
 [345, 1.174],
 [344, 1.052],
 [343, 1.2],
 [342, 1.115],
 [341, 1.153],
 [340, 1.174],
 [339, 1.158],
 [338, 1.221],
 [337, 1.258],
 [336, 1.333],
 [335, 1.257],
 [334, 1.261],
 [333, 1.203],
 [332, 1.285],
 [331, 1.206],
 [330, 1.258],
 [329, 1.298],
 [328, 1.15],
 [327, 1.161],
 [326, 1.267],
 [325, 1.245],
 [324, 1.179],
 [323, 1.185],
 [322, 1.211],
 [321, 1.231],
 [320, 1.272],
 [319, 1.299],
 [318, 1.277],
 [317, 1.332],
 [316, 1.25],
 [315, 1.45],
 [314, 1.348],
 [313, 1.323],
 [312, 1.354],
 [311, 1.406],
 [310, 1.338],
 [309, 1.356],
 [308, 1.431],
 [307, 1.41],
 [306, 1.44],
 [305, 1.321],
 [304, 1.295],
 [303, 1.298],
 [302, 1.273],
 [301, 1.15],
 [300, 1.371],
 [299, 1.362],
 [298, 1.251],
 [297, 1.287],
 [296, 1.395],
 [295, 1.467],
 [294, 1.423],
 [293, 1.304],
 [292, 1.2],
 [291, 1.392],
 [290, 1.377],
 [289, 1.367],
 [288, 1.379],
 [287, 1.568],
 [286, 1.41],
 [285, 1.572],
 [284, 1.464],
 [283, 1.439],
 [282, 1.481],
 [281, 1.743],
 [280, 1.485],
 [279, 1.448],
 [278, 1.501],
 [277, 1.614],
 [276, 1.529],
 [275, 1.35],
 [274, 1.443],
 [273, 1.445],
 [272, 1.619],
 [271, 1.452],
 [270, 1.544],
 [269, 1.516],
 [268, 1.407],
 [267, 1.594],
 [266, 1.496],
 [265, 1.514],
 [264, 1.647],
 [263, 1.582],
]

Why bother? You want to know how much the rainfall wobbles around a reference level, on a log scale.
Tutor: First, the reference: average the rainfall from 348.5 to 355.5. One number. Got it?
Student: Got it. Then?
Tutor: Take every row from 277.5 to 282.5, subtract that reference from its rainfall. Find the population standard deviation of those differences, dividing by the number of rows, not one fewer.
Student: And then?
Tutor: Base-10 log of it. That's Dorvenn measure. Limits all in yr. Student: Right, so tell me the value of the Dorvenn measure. -0.97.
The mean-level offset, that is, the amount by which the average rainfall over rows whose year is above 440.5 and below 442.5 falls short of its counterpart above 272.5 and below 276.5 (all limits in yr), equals 0.57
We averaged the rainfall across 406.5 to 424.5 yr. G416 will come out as 1.05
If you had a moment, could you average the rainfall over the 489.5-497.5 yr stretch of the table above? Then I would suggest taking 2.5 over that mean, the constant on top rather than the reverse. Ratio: 2.8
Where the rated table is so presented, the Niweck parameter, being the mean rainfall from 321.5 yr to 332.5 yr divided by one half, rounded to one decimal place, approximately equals 2.4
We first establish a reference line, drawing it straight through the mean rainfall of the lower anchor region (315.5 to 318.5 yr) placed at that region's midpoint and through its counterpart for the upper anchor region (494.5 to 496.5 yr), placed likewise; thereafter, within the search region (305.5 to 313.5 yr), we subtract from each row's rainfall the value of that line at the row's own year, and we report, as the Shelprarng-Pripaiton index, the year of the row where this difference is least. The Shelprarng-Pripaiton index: 313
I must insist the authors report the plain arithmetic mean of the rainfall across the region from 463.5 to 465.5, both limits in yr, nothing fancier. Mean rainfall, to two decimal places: 0.98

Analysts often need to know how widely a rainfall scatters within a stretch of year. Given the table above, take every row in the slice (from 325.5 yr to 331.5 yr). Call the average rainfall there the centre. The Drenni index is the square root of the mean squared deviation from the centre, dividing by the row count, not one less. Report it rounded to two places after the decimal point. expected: 0.06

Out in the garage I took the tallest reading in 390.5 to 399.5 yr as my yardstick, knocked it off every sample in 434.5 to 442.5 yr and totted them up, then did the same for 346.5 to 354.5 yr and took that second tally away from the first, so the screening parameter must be -1.6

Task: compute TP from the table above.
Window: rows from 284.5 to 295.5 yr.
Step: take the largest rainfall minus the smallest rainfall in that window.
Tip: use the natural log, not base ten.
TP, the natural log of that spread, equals -0.99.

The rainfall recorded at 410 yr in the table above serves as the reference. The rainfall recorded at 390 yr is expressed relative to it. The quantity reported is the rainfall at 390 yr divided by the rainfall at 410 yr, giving 0.96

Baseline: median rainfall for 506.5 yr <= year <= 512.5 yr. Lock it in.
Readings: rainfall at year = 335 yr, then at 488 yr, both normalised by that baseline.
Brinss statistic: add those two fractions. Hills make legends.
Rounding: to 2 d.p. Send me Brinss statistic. 2.51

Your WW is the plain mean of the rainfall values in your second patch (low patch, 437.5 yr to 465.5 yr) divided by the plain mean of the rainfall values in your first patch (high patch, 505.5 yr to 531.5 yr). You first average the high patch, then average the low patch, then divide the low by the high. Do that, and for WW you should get 1.13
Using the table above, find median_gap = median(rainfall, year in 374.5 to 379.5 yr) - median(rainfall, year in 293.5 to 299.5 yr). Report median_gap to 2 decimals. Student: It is -0.42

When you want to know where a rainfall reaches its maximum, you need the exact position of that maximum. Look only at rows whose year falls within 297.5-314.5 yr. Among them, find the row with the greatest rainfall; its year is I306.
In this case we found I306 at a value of 306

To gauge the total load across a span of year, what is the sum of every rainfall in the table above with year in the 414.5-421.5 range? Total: 7.3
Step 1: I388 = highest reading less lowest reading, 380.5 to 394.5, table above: 0.16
